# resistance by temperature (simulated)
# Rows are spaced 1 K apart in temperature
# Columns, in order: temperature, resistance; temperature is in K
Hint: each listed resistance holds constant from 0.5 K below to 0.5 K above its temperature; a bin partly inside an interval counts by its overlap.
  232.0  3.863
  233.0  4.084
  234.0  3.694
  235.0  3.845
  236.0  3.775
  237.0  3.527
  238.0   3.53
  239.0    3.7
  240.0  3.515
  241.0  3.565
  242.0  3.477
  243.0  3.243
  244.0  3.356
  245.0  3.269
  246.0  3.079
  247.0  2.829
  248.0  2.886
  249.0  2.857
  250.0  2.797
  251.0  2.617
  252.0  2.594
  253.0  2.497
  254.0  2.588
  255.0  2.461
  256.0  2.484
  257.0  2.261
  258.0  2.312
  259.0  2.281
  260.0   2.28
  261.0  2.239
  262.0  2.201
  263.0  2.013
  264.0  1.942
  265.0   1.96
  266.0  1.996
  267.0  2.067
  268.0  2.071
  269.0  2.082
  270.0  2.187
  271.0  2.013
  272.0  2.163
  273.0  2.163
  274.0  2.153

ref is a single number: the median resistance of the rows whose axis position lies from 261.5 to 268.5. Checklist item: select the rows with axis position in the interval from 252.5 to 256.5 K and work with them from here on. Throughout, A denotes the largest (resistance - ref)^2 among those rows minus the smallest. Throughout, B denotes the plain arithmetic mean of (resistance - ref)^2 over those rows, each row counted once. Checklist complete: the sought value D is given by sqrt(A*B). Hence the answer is 0.18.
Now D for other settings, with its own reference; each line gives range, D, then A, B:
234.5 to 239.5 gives 1.72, 1.06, 2.78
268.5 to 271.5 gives 0.02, 0.03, 0.01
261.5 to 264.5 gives 0.02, 0.04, 0.01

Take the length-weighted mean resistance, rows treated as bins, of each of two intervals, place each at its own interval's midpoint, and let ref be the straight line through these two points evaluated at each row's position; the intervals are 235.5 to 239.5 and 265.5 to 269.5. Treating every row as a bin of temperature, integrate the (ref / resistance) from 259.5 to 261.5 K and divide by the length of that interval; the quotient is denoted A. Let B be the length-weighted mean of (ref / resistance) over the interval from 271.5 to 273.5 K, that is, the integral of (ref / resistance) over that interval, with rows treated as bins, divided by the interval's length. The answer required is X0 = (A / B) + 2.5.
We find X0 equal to 3.79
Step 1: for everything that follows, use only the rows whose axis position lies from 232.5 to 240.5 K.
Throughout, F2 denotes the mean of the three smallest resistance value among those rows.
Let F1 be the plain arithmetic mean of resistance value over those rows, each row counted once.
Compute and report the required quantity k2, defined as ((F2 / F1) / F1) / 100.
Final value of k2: 0.0026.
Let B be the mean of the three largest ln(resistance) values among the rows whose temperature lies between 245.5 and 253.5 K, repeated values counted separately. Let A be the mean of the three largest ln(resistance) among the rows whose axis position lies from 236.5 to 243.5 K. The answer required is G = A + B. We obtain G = 2.36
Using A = 1.28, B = 1.1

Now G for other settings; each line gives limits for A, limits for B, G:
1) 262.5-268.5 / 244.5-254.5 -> 1.84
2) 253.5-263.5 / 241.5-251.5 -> 2.13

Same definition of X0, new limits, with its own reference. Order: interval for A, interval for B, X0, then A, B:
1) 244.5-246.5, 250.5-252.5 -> 3.41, 1.01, 1.11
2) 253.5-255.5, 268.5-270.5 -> 3.69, 1.09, 0.91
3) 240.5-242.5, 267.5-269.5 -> 3.51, 0.97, 0.96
